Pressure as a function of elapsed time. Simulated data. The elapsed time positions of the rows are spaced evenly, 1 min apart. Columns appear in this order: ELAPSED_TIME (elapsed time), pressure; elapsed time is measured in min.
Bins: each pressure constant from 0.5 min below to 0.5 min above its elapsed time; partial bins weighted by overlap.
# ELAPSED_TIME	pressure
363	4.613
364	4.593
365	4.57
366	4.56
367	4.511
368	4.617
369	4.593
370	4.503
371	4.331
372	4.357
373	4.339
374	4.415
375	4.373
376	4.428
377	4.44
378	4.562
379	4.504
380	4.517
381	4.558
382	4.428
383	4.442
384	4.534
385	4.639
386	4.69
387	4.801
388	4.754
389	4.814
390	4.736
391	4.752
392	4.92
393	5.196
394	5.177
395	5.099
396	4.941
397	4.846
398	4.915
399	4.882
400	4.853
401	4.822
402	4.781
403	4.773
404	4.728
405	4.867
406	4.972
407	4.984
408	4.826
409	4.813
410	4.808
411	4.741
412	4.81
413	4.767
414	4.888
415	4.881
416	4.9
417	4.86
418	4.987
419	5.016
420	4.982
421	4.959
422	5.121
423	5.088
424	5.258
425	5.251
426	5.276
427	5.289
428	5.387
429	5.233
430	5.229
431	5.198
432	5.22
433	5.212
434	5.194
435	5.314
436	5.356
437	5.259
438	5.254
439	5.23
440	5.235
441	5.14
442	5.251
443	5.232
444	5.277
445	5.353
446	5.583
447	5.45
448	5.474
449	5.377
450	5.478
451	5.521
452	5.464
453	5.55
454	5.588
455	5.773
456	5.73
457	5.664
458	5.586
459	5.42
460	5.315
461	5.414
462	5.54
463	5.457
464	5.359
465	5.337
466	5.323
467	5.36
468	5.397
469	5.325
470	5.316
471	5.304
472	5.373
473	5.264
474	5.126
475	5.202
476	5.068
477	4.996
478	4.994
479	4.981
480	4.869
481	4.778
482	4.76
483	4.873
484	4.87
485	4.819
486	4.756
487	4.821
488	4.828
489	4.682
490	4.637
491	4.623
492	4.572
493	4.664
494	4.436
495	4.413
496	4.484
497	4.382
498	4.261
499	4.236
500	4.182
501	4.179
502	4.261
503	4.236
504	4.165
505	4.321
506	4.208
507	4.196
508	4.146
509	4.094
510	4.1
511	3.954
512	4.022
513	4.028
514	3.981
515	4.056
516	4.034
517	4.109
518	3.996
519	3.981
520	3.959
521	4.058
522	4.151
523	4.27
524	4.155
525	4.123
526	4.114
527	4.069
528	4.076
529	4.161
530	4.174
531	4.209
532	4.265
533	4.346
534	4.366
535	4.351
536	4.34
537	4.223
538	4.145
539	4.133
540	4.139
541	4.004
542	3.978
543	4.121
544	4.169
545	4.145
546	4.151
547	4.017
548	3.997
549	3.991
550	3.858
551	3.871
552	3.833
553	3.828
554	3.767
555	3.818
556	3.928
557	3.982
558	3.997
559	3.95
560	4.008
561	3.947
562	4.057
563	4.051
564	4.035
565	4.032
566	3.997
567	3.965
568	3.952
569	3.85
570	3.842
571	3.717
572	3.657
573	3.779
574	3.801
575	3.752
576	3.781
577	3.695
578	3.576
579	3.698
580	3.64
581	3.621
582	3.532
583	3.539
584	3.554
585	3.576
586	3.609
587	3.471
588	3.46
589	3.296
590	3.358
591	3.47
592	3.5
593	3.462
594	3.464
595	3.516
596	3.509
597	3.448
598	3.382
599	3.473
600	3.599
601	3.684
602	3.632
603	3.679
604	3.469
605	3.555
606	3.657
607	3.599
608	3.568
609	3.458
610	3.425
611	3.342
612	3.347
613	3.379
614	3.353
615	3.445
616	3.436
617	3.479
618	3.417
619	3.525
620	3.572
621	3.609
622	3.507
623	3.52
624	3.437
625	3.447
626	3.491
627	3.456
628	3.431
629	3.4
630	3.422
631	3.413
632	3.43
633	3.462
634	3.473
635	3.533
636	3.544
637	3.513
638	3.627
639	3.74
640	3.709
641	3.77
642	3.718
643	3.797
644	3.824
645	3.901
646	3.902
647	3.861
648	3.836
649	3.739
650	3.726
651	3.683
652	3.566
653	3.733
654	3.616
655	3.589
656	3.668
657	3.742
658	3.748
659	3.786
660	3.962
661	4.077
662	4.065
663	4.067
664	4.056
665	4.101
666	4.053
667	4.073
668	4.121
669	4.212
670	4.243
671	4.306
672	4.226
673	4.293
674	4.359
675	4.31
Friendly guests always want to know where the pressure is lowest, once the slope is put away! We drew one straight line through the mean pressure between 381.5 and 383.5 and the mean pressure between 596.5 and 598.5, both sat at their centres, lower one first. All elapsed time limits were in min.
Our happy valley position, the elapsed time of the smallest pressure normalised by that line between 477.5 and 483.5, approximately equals 482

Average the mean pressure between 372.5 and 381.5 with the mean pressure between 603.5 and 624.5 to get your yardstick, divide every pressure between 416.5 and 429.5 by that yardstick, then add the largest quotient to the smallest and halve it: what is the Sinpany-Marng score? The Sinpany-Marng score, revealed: 1.29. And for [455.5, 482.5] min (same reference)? 1.32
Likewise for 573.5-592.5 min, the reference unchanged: 0.89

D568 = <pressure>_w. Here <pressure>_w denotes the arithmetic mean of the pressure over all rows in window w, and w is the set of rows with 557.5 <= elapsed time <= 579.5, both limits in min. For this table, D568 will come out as 3.9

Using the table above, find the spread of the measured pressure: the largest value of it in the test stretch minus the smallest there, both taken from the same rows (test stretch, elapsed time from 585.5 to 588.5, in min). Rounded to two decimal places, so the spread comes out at 0.15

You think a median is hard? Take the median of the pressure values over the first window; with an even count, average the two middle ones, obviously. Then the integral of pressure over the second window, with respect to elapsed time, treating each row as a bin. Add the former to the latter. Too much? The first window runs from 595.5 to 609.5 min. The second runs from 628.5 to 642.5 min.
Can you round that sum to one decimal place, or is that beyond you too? 53.3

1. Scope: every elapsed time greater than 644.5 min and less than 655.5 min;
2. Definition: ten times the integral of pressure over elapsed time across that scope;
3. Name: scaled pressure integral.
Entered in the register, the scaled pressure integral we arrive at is 412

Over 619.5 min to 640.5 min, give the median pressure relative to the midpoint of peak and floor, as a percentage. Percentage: 97.8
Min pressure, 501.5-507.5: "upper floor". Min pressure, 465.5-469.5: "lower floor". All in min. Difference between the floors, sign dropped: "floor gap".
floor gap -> 1.2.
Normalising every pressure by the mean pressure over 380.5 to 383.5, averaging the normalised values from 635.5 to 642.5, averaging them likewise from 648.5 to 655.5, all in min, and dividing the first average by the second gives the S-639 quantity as 1.00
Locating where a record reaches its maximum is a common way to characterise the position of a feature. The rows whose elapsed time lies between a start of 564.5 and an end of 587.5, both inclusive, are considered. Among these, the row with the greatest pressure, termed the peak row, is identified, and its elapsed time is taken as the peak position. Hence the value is 565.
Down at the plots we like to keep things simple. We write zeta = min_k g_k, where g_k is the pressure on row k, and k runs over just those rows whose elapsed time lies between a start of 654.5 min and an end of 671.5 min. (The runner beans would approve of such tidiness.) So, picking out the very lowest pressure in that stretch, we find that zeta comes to 3.589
